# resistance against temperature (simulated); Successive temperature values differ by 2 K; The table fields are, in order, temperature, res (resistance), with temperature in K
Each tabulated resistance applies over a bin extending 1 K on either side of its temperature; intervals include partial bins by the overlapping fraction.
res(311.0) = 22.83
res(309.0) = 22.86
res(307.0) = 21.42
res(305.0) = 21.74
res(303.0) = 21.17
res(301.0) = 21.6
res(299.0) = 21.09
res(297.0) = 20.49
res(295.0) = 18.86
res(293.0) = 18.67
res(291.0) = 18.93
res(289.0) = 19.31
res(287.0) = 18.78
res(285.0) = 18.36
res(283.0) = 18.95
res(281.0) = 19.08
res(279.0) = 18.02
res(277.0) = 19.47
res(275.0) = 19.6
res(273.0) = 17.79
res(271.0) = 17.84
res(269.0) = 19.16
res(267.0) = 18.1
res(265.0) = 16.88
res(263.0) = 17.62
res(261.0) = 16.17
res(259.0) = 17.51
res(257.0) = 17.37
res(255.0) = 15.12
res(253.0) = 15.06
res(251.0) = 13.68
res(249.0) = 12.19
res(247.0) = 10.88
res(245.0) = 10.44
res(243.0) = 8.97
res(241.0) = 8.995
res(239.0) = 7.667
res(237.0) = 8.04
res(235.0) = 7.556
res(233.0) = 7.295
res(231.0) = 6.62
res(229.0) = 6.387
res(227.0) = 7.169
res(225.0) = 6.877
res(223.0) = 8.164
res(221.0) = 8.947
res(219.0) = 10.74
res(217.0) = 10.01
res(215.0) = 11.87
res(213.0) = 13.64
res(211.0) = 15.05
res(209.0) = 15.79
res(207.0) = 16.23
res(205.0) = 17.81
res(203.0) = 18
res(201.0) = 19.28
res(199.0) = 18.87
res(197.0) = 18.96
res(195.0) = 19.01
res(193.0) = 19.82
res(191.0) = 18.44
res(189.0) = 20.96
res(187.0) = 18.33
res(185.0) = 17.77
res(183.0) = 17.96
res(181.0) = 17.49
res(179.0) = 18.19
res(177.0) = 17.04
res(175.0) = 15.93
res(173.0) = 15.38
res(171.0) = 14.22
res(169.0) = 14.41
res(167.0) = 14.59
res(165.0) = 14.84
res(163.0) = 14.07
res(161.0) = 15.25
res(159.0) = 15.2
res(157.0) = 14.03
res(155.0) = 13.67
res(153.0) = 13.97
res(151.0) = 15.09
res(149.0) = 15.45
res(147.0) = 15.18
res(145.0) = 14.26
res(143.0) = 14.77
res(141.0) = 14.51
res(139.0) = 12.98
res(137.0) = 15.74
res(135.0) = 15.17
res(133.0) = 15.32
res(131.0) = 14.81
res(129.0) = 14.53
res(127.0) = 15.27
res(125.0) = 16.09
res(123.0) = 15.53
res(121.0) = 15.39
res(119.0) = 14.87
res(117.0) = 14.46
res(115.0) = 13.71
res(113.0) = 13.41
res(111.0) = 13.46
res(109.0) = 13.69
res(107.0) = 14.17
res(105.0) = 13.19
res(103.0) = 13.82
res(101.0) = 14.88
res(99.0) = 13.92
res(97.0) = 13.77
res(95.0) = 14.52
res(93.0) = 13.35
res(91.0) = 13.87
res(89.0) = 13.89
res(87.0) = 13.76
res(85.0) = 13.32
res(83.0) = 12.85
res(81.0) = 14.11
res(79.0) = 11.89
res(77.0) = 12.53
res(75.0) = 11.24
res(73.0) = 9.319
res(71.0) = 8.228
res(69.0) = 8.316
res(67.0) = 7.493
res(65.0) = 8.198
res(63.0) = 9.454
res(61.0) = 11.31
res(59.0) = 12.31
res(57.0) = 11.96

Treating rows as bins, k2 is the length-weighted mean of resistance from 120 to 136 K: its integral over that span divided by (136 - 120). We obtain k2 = 15.3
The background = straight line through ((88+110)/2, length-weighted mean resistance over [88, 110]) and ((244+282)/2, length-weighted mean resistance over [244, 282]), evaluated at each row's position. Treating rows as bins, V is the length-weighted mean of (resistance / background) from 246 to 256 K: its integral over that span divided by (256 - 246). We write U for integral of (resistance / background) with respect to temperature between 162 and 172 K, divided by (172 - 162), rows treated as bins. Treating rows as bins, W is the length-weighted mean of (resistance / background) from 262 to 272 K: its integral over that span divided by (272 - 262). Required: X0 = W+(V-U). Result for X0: 0.95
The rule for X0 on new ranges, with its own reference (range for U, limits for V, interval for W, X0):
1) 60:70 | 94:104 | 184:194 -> 1.60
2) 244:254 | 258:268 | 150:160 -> 1.26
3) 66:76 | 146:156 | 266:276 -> 1.45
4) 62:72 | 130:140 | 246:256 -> 1.23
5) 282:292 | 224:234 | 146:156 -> 0.31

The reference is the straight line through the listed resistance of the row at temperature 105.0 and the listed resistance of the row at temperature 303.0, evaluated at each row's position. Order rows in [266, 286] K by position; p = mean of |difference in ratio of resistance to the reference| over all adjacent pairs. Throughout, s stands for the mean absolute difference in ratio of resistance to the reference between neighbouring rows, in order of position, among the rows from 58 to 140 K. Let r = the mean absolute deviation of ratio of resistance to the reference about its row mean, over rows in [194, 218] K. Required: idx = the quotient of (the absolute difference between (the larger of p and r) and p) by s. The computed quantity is 1.85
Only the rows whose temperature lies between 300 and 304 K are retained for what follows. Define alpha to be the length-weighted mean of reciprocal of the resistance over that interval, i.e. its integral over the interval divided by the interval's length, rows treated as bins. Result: 0.047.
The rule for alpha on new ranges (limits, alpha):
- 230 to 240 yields 0.135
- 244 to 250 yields 0.090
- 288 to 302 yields 0.051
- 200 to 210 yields 0.058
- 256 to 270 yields 0.057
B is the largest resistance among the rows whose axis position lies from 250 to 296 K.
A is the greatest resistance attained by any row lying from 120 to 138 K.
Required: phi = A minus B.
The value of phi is -4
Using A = 16.09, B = 19.6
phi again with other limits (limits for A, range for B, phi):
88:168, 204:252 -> -2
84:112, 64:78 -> 2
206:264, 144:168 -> 2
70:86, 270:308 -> -8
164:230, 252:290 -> 1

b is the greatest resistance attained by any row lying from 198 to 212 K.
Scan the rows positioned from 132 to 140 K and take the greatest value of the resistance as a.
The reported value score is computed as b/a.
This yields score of 1.2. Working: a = 15.74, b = 19.28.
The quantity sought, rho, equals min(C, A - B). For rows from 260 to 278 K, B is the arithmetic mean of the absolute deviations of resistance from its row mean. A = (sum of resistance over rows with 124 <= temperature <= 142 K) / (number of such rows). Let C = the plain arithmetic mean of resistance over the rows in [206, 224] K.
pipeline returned 12.3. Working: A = 14.9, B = 0.90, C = 12.3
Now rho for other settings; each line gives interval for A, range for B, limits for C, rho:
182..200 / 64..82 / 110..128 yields 14.7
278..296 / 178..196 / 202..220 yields 14.3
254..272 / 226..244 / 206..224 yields 12.3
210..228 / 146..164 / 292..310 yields 9.6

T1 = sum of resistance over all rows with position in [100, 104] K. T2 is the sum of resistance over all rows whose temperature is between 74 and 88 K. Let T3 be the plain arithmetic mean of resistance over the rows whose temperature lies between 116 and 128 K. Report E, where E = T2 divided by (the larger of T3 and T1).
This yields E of 3.1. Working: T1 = 29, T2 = 90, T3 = 15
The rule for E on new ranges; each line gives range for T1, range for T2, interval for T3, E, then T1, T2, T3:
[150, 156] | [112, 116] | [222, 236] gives 0.6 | 43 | 27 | 7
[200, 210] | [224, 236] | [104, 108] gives 0.5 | 87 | 42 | 14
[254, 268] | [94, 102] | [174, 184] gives 0.5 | 119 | 57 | 17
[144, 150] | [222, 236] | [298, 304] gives 1.1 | 45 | 50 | 21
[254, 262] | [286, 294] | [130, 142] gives 1.1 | 66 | 76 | 15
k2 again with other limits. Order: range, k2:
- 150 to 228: 15.2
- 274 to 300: 19.2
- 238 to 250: 9.9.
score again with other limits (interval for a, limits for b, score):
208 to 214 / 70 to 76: 0.7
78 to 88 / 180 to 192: 1.5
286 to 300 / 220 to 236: 0.4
